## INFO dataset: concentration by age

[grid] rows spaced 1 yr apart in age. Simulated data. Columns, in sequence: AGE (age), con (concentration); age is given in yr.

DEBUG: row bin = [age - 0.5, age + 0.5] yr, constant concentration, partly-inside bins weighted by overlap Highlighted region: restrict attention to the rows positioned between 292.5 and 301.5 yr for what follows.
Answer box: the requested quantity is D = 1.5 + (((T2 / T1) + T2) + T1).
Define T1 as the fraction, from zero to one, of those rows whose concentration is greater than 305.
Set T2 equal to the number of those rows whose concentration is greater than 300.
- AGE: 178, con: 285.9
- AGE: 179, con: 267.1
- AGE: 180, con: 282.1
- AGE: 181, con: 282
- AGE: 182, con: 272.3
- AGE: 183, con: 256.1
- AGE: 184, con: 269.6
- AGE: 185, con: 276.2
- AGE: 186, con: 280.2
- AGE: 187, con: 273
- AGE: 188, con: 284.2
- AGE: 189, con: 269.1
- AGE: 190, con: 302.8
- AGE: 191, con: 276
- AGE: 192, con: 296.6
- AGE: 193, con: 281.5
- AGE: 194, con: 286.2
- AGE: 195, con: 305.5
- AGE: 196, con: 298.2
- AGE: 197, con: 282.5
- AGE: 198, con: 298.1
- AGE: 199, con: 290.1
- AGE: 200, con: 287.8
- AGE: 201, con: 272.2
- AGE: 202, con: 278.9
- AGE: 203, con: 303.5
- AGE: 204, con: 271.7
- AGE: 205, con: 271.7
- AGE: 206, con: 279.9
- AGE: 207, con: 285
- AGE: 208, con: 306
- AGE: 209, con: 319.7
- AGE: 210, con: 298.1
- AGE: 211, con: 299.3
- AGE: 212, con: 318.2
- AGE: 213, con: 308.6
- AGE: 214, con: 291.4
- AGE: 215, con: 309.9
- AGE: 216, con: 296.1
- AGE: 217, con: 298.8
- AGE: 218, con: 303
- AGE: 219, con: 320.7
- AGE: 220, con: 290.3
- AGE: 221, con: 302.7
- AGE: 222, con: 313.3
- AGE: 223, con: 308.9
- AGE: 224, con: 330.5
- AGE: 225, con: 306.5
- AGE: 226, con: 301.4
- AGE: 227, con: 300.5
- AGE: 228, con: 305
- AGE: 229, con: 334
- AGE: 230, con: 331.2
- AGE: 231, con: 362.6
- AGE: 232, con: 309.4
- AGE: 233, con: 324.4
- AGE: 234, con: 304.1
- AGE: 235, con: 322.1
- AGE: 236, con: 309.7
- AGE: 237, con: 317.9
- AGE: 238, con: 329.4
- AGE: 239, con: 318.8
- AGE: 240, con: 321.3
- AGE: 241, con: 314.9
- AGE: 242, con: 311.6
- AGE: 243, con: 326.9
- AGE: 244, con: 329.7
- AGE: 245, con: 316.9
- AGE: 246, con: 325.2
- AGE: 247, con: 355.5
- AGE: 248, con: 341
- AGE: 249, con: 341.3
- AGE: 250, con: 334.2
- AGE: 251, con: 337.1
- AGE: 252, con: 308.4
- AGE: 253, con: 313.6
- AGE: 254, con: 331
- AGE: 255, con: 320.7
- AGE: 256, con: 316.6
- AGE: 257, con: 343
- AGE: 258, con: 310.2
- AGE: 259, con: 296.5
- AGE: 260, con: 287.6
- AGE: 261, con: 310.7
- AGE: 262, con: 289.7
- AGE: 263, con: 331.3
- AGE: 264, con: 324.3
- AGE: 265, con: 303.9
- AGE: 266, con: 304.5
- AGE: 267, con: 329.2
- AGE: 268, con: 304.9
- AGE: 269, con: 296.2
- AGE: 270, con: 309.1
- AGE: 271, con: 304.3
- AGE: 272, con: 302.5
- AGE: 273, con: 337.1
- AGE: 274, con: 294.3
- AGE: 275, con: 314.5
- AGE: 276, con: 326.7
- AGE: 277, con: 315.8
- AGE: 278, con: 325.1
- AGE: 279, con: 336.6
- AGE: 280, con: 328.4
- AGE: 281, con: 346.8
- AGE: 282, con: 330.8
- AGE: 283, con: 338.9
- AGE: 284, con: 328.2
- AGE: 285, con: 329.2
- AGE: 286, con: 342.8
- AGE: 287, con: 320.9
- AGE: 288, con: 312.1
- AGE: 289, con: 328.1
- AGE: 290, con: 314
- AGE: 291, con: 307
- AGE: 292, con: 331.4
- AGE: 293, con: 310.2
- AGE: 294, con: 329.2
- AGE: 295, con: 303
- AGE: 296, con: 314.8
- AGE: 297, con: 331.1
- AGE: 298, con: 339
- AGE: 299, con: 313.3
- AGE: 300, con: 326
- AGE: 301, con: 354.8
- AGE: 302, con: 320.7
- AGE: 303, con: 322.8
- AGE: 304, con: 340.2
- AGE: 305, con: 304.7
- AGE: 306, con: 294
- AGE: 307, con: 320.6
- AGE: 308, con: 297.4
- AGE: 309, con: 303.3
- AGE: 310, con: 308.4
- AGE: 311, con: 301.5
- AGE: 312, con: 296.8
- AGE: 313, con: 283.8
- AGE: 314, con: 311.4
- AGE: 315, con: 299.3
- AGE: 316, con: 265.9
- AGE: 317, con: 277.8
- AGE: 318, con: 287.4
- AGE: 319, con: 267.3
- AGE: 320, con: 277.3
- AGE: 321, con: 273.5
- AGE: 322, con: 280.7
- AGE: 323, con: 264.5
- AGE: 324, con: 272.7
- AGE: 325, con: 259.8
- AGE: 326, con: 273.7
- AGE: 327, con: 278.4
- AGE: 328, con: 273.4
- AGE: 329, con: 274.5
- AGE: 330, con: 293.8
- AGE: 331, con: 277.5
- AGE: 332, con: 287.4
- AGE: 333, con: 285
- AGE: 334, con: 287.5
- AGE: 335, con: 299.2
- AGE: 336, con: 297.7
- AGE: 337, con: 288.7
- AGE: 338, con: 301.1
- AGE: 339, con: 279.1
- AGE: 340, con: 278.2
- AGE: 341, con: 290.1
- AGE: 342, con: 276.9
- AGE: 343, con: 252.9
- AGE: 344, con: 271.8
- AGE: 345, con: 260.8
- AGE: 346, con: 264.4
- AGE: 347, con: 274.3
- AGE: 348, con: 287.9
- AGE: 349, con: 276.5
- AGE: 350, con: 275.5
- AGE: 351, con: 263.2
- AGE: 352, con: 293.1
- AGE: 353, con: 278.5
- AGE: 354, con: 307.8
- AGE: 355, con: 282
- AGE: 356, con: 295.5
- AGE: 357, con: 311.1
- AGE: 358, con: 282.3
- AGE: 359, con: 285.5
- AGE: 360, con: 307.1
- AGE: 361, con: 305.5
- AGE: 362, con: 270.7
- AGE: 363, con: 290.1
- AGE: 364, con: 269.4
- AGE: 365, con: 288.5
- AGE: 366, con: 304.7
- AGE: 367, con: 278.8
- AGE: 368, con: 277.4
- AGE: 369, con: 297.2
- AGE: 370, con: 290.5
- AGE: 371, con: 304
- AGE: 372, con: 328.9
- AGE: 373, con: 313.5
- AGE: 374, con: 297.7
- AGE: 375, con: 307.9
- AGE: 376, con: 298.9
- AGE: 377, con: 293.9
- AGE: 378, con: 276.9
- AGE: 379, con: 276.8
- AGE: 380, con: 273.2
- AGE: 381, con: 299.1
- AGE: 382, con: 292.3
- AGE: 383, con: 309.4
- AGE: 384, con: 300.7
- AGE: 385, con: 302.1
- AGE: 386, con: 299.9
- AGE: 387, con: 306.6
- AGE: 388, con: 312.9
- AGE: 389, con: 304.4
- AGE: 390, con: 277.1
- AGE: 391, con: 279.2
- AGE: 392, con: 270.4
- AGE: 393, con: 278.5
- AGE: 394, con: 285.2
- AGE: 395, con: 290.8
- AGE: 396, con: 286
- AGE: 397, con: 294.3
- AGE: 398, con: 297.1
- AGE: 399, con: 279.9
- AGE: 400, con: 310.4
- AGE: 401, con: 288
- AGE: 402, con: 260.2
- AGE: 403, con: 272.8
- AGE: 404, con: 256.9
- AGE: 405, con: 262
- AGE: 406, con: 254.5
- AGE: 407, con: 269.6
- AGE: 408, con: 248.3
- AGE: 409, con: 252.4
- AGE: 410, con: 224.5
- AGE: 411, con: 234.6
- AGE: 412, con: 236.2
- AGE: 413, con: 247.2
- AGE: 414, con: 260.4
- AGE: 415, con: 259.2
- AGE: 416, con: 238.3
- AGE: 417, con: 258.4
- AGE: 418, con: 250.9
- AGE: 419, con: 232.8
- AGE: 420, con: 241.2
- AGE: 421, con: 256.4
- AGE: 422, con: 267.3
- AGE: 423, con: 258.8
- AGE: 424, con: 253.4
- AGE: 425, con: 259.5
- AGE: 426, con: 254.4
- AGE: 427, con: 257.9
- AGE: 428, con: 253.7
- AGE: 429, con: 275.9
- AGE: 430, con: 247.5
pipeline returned 21.5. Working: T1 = 0.89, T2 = 9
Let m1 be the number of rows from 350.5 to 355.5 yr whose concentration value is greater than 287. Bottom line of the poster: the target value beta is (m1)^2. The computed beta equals 4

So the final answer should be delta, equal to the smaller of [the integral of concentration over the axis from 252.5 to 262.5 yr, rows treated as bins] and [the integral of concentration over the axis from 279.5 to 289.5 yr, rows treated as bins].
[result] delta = 3120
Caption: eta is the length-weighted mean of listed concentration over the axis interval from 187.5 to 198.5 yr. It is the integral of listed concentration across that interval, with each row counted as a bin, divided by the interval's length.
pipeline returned 289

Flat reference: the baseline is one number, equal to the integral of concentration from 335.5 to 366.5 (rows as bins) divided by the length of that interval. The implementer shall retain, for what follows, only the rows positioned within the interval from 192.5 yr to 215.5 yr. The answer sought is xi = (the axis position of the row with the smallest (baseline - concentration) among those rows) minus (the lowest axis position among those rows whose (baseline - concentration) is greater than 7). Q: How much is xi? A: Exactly 8 yr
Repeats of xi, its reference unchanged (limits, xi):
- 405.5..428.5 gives 1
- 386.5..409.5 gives -2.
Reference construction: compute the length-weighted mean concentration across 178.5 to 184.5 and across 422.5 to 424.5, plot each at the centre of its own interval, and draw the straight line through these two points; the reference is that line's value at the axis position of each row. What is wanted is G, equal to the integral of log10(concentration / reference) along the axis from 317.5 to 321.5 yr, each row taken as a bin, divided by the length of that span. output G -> 0.02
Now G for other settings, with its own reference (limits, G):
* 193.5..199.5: 0.04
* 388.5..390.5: 0.05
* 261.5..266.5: 0.07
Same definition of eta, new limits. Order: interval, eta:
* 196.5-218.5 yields 294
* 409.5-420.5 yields 244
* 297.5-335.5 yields 295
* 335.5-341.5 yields 289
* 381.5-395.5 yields 294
